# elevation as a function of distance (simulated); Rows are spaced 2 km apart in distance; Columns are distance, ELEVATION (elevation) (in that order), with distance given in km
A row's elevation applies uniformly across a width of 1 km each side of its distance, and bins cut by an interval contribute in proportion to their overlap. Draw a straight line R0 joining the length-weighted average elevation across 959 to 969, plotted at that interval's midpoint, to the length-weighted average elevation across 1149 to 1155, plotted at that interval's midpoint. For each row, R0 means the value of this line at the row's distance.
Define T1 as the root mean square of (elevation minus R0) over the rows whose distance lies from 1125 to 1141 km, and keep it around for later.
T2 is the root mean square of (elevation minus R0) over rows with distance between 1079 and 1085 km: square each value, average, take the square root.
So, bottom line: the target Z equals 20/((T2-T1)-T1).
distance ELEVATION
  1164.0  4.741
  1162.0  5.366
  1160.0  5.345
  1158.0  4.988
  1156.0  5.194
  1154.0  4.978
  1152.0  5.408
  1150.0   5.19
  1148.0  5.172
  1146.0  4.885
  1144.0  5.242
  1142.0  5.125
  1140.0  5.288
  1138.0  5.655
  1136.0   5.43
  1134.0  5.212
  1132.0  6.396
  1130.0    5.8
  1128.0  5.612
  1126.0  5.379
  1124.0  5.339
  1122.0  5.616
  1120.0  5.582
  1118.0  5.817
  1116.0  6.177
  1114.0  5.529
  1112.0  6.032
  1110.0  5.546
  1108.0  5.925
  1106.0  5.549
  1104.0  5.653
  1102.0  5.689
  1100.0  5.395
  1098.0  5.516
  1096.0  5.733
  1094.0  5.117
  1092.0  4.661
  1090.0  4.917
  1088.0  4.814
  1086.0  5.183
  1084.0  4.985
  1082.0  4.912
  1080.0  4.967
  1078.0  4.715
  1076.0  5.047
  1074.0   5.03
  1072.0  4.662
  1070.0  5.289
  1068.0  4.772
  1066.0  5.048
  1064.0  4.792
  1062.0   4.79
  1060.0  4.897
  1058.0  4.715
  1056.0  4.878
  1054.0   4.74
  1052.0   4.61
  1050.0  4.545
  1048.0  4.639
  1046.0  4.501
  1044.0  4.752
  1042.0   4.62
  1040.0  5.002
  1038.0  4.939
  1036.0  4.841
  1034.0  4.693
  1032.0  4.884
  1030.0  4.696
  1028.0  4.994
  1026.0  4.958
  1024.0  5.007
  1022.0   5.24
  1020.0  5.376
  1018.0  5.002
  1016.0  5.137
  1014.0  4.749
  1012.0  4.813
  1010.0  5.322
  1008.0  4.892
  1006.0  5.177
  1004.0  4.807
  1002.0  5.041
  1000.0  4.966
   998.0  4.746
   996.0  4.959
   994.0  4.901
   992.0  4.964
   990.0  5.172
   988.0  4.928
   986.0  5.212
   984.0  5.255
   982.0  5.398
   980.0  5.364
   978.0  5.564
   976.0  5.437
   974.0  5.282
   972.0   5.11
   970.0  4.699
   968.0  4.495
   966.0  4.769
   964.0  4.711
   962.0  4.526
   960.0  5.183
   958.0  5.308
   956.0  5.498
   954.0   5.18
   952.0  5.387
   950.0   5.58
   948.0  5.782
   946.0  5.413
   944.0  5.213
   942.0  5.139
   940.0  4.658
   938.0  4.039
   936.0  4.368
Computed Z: -19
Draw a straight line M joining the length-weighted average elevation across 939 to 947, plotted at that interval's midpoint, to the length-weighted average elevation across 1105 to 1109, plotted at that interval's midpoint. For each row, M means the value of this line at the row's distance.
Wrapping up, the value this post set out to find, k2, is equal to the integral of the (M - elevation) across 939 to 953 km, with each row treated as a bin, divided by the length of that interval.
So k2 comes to -0.2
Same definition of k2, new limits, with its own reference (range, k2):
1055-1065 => 0.7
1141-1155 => 0.8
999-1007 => 0.3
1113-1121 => 0.0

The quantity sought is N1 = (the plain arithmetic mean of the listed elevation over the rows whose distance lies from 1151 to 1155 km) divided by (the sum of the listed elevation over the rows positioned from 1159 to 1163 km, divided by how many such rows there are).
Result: 0.97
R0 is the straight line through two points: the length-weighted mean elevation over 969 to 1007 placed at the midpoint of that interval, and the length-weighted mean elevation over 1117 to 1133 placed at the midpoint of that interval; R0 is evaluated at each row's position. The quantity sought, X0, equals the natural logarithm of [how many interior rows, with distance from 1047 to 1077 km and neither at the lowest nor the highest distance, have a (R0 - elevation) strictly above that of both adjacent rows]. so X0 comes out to 1.6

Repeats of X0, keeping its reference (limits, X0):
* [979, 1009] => 1.4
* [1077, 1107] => 1.4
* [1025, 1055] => 1.6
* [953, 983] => 1.1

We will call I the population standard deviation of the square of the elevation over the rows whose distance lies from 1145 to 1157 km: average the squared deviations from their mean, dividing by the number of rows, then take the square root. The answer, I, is 1.7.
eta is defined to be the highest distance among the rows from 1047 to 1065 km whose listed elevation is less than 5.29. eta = 1064.0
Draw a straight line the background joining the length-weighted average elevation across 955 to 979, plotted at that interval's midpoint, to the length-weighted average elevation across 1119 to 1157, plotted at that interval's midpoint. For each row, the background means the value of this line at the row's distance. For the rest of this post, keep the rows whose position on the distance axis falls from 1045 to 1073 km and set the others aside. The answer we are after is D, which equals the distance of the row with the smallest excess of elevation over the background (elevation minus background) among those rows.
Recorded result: 1046.0 km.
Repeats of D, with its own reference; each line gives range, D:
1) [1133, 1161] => 1146.0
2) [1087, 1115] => 1092.0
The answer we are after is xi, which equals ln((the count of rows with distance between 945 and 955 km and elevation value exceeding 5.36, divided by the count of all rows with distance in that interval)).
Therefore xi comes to -0.2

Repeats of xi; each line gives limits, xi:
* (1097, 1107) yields 0.0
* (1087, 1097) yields -1.6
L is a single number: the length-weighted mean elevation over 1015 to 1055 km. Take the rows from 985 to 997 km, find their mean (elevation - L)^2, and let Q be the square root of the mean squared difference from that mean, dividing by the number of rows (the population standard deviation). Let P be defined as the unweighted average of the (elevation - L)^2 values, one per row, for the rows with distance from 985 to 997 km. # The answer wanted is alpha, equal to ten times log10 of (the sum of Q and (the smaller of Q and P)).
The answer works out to -10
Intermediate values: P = 0.04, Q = 0.05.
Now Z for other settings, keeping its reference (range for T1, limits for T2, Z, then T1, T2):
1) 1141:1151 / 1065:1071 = -351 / 0.14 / 0.21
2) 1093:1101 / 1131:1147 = -52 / 0.44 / 0.50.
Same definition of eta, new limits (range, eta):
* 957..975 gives 974.0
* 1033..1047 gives 1046.0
